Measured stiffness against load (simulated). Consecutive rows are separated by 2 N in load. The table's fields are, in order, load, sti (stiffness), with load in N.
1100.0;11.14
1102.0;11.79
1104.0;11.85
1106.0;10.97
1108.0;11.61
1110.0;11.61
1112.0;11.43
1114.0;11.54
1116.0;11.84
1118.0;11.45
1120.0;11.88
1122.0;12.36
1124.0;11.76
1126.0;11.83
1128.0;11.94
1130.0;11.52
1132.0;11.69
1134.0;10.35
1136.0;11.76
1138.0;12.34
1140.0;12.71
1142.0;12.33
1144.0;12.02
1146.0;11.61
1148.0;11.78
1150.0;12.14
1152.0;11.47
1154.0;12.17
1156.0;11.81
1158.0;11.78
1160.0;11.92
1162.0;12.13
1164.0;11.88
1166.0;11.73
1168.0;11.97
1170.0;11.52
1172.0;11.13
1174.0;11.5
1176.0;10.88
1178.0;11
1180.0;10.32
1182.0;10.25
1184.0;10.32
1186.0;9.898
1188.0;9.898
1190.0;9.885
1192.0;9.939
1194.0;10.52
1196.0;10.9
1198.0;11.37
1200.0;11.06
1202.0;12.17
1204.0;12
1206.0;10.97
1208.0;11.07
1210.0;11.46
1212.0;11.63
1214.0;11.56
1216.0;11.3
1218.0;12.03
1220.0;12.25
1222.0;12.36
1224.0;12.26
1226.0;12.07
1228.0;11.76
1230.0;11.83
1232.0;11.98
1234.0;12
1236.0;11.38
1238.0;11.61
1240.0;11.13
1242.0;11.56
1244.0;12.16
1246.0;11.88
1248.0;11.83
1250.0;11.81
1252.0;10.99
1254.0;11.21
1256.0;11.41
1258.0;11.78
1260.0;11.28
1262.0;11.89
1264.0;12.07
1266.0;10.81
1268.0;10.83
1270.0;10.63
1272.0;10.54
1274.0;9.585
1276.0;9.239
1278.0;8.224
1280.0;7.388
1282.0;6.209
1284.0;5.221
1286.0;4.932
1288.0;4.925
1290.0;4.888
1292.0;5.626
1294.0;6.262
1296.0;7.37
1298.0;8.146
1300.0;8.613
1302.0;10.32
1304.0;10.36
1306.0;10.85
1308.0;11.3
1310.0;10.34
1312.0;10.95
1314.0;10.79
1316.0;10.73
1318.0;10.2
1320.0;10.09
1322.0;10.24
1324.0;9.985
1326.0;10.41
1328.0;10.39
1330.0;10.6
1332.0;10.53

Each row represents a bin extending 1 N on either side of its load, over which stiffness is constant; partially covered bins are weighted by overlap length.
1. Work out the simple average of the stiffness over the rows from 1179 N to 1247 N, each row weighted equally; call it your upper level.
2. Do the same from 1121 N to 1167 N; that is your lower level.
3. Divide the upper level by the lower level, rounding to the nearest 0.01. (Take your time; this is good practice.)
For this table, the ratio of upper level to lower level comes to 0.95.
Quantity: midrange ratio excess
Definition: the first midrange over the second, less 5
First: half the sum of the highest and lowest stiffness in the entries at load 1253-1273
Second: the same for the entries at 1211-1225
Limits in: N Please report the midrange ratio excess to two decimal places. -4.04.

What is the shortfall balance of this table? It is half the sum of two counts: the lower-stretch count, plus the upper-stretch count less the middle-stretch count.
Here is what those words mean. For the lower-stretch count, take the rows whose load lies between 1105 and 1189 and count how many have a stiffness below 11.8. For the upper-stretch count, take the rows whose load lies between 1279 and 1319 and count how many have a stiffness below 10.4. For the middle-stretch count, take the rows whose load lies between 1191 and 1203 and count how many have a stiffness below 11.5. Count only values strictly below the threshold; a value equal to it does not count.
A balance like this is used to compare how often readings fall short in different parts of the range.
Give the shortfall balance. 18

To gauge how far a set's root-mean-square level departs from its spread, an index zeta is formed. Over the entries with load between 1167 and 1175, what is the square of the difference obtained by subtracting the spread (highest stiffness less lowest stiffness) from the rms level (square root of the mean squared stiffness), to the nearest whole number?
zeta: 114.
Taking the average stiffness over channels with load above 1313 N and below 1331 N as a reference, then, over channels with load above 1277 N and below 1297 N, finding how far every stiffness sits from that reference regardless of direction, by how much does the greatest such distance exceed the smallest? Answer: 3.3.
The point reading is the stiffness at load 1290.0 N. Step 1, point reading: 4.888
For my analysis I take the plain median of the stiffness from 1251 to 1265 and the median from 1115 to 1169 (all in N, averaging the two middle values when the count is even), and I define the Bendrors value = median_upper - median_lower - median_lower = -12.3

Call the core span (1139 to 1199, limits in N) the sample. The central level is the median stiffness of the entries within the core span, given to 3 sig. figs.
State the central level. 11.5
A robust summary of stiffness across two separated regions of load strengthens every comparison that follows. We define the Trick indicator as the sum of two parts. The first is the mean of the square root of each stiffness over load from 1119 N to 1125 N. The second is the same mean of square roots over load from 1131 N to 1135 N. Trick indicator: 6.78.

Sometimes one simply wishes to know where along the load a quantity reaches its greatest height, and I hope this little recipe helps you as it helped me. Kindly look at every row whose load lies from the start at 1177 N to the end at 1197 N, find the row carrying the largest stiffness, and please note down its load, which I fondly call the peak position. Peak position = 1178.0 N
